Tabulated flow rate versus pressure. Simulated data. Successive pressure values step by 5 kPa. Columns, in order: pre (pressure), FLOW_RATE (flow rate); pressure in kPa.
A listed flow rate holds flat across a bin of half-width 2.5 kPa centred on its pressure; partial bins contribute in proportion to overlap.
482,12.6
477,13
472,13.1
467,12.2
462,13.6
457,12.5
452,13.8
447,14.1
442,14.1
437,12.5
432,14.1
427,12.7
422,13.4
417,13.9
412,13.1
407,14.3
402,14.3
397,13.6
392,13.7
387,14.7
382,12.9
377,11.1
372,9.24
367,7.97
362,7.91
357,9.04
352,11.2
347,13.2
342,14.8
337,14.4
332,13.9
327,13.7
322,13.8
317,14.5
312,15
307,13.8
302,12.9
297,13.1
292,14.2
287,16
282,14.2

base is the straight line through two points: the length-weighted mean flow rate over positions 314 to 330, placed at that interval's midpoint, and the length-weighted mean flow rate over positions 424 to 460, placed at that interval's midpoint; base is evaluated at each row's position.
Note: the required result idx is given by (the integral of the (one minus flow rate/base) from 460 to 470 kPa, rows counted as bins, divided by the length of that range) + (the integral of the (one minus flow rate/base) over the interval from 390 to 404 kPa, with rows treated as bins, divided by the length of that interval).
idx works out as 0.01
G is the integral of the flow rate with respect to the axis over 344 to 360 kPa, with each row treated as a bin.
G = 179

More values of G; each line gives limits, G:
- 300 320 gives 281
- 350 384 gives 335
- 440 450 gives 141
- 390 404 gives 194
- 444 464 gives 270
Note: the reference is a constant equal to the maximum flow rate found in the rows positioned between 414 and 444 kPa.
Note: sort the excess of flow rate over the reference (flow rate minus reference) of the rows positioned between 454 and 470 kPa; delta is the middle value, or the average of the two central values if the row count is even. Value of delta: -1.6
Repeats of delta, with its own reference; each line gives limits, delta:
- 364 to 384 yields -3.9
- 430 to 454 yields 0.0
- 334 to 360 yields -0.9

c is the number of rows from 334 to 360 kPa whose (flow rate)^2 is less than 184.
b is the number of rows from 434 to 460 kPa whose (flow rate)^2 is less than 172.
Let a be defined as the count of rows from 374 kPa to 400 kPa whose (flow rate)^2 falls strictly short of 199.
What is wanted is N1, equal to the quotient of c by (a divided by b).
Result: 1.5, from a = 4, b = 2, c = 3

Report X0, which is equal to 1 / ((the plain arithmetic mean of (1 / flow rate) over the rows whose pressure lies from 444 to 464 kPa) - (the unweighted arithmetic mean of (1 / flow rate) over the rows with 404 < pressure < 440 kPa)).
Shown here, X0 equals -2417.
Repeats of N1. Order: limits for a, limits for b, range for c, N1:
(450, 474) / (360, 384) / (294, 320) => 2.0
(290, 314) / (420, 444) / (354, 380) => 3.3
